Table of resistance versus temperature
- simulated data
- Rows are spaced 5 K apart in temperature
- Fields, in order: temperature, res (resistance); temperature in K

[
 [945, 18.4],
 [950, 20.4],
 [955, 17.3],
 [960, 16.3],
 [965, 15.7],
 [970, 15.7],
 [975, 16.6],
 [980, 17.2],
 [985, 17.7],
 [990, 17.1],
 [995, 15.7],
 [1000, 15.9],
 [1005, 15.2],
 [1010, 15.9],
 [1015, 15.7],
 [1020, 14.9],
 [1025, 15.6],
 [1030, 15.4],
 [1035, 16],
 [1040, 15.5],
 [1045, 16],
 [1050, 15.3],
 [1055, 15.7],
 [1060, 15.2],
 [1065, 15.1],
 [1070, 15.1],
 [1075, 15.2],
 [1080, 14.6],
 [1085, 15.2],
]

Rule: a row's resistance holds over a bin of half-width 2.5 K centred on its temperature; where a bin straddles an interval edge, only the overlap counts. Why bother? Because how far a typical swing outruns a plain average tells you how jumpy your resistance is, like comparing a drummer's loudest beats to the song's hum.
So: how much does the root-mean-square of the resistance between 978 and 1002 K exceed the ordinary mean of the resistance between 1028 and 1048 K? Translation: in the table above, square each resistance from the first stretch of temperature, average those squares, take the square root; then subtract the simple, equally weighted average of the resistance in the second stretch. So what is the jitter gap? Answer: 1.0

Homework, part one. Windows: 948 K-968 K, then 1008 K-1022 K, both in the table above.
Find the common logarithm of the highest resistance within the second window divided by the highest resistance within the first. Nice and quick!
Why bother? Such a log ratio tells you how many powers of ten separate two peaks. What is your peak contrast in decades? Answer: -0.108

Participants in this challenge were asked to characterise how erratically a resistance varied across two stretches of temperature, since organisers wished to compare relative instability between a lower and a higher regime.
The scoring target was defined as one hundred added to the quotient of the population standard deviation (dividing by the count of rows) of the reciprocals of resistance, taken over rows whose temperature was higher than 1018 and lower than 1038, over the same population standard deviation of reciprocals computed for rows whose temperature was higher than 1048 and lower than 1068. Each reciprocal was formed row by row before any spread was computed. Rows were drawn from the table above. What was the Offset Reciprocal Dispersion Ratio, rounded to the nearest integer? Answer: 102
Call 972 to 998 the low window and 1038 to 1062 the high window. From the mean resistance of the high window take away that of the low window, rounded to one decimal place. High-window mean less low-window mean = -1.3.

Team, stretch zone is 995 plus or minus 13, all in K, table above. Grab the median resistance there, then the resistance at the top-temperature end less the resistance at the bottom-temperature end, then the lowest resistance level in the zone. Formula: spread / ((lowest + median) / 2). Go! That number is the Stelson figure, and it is -0.16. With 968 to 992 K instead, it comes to 0.09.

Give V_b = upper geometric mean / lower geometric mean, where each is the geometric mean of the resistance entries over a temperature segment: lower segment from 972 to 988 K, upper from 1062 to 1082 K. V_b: 0.874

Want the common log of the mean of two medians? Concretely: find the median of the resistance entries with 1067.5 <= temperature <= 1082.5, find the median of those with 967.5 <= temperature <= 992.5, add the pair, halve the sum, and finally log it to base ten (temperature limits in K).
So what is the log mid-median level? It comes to 1.21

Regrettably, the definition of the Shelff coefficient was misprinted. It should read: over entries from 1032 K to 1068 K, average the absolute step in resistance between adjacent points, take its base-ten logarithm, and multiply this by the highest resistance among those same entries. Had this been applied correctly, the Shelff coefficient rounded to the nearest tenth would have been -5.5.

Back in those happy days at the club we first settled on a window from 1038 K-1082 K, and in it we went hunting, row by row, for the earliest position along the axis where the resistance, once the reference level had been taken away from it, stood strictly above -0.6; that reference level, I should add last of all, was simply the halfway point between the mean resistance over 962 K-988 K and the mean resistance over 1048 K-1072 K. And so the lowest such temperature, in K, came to 1040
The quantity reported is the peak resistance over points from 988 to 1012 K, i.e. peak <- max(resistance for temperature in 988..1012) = 17.1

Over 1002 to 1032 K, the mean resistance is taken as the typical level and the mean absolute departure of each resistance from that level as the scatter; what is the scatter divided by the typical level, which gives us 0.018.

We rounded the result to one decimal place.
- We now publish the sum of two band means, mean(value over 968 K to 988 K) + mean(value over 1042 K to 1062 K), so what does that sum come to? 32.4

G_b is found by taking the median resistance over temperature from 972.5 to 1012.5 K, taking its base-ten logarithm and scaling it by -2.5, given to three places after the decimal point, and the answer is -3.027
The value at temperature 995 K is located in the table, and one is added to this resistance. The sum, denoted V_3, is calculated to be 16.70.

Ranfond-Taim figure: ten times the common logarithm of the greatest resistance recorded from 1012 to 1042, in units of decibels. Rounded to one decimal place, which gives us 12.0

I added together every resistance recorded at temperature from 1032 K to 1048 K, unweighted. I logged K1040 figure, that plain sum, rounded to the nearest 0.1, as 47.5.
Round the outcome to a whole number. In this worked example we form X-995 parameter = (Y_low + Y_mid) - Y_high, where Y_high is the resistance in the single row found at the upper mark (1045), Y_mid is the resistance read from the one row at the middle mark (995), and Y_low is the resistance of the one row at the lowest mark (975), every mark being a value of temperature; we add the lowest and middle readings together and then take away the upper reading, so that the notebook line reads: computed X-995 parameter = 16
